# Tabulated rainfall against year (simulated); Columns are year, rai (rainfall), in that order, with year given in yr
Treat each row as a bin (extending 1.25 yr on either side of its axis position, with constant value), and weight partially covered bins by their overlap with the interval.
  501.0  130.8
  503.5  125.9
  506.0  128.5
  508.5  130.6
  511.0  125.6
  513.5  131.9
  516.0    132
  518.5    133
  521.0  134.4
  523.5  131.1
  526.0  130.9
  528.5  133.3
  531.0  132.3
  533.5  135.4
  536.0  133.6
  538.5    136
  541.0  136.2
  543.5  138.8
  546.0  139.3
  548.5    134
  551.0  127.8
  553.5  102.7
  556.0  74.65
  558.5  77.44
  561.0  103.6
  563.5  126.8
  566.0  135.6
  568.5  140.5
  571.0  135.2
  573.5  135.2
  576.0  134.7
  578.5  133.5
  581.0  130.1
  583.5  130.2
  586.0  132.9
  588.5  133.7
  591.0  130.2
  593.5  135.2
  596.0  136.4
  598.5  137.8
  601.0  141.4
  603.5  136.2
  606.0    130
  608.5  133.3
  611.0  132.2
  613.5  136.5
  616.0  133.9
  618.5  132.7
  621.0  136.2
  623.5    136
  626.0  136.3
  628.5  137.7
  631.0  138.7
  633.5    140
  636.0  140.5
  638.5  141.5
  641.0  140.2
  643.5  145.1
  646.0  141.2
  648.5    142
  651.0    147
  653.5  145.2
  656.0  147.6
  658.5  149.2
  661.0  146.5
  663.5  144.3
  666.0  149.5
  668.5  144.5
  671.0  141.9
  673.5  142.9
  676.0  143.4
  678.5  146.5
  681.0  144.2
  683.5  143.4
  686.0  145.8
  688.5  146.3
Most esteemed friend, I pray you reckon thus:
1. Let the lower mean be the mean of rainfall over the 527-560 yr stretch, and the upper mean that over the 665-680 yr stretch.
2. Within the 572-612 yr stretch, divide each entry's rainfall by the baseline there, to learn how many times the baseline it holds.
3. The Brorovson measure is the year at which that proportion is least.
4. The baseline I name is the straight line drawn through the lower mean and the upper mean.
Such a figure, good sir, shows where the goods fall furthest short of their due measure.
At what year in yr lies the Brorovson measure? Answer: 606.0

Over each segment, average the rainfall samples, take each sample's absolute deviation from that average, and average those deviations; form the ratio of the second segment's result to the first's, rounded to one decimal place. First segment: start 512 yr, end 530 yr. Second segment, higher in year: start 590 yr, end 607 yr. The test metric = 2.9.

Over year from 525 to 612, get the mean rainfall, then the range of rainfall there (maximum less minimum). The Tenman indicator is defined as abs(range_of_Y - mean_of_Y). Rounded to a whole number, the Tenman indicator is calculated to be 62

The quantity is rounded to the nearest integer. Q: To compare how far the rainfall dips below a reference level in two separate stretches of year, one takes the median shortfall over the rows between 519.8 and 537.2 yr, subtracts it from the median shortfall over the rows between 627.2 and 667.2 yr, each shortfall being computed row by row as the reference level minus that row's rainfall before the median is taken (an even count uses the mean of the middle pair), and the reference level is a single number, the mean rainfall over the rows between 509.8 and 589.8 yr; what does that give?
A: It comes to -10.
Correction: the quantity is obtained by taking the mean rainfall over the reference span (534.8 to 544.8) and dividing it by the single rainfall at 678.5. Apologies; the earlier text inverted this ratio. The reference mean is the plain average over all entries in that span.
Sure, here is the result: 0.93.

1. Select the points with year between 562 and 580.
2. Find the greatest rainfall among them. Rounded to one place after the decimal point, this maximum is 140.5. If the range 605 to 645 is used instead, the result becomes 145.1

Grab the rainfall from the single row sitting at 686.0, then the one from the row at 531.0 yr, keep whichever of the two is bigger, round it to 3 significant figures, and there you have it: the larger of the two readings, 146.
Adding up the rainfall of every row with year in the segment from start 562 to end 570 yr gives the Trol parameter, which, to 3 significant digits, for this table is 403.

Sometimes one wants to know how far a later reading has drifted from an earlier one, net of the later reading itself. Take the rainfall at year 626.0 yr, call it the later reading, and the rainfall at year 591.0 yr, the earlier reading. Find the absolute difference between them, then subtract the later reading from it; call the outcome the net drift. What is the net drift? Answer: -130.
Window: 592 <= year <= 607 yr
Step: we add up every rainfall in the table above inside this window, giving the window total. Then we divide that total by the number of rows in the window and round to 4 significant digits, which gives 136.2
